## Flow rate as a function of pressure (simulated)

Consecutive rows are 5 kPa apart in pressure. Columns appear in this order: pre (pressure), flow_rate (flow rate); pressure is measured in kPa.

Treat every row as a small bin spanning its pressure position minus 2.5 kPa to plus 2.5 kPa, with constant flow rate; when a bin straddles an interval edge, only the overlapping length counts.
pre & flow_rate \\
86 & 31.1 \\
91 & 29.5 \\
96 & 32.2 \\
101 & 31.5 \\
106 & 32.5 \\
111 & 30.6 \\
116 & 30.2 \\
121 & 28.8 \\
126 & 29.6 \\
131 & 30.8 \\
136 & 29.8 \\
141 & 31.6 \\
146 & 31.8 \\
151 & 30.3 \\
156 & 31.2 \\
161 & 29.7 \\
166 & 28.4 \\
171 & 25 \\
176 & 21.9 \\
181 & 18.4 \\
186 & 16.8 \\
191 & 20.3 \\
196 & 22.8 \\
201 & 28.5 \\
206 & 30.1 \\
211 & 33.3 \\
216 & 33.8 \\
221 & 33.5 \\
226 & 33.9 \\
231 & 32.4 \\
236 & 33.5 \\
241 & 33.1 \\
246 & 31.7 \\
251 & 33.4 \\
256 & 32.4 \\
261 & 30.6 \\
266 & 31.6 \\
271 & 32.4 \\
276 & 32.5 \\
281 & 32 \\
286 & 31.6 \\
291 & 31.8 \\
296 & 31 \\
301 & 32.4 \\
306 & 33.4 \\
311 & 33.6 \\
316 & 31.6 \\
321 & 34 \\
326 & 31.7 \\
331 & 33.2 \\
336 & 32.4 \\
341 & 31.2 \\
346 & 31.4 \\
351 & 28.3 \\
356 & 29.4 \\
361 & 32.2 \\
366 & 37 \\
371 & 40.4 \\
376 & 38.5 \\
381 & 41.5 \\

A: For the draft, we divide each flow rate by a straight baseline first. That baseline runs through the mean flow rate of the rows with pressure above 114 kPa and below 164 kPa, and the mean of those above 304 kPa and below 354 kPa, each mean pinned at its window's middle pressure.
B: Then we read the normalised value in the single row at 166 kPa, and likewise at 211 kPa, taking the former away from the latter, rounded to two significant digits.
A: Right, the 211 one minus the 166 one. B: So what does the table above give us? 0.15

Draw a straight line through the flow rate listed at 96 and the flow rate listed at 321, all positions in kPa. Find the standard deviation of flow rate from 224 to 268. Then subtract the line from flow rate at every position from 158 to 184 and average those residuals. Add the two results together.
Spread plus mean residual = -7.1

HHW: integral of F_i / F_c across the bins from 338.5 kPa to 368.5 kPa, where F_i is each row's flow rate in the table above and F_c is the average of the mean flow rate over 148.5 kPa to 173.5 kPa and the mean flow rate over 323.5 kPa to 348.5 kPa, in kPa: 31.1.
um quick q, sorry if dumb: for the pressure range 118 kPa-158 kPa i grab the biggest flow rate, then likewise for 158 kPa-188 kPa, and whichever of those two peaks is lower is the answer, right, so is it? 29.7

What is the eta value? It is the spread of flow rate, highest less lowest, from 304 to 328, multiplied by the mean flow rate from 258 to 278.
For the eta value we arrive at 76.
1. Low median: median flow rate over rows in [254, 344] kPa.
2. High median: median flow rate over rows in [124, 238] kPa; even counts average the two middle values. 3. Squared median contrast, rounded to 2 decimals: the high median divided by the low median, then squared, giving 0.87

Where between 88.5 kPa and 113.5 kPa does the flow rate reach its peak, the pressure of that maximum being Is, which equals 106 kPa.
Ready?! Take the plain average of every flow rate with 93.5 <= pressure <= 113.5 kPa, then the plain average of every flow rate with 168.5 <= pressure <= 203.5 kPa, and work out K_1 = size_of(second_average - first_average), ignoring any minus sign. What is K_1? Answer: 9.7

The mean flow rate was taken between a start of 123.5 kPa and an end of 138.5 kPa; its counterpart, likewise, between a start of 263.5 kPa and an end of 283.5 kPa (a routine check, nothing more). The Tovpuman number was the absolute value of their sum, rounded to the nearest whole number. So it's 62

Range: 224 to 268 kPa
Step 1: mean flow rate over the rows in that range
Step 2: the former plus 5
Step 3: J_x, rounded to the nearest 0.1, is 37.5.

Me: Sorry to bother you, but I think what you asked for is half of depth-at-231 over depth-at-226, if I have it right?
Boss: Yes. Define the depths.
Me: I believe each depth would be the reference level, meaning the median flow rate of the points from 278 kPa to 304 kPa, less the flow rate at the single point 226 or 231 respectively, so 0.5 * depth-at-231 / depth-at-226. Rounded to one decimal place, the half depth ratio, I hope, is 0.1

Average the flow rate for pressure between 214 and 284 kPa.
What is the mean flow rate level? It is 32.6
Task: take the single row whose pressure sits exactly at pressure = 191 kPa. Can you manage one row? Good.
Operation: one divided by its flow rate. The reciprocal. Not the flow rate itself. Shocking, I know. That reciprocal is 0.0493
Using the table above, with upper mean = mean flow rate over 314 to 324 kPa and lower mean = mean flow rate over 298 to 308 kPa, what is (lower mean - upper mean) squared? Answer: 0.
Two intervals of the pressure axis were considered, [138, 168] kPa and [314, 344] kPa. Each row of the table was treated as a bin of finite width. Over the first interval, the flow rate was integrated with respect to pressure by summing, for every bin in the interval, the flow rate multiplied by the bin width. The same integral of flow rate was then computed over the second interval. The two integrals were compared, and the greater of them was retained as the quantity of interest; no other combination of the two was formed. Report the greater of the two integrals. 970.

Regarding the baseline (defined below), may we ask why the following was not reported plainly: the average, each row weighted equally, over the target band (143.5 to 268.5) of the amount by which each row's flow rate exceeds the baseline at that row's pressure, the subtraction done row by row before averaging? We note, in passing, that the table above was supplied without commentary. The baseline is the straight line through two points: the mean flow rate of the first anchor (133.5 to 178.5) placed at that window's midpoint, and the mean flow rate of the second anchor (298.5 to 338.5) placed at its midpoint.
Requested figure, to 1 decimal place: -0.9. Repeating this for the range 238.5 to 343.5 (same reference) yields 0.1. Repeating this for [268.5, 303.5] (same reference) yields 0.0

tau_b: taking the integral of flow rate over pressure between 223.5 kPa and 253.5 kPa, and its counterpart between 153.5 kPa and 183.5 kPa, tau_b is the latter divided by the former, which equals 0.78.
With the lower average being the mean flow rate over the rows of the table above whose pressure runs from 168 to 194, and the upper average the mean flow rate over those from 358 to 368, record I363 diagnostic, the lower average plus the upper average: 55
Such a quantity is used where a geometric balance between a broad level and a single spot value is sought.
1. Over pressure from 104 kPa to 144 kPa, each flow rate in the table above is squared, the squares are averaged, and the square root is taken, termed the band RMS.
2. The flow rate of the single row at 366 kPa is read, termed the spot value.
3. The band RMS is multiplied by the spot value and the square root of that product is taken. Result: 34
